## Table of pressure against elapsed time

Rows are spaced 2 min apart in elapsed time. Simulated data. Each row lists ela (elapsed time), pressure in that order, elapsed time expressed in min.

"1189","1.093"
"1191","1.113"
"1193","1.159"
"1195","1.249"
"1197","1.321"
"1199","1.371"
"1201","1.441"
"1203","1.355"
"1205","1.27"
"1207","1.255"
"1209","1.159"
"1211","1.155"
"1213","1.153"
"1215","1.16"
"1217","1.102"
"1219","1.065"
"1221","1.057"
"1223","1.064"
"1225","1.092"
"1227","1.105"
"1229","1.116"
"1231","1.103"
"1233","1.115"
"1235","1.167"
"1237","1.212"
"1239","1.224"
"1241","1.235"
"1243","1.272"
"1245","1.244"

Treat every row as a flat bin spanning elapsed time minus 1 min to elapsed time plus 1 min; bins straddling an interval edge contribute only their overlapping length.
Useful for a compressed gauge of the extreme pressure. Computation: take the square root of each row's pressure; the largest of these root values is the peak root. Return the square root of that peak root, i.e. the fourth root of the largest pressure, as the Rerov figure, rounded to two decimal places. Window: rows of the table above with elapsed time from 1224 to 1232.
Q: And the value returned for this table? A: 1.03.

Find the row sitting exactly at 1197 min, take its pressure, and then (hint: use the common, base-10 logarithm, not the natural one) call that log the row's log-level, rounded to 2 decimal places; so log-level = 0.12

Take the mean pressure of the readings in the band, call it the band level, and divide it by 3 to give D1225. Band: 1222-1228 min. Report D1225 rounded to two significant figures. 0.36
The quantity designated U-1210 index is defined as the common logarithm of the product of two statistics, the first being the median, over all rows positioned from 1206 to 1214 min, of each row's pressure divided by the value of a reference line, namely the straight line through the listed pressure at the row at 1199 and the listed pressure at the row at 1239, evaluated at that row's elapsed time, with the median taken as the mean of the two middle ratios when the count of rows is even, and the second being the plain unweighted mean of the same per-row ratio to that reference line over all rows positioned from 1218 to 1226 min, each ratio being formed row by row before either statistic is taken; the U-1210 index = -0.140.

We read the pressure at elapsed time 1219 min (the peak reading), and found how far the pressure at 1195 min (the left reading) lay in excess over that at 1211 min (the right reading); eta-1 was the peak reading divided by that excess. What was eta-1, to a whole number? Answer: 11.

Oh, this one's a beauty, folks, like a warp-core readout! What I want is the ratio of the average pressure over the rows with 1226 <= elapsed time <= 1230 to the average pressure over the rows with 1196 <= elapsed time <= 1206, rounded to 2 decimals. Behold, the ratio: 0.82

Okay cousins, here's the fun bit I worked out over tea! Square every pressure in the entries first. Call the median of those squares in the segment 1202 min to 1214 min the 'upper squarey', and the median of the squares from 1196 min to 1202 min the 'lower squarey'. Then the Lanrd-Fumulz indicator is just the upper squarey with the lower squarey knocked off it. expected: -0.42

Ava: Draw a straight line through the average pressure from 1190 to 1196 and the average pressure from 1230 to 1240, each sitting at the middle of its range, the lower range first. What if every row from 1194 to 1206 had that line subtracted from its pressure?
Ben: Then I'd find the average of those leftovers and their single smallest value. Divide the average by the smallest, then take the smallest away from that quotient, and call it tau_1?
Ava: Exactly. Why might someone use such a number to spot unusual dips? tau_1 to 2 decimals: 2.07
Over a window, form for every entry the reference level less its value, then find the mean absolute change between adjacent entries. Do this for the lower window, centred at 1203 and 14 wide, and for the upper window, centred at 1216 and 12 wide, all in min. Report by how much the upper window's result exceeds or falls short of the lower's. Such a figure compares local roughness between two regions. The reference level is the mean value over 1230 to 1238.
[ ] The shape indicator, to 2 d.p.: -0.04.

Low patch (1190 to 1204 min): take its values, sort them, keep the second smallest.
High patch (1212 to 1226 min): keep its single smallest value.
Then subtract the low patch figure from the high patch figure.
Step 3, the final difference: -0.10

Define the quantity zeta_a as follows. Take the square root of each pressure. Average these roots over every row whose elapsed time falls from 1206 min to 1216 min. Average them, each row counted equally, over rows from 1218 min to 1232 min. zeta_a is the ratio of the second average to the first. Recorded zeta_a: 0.96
